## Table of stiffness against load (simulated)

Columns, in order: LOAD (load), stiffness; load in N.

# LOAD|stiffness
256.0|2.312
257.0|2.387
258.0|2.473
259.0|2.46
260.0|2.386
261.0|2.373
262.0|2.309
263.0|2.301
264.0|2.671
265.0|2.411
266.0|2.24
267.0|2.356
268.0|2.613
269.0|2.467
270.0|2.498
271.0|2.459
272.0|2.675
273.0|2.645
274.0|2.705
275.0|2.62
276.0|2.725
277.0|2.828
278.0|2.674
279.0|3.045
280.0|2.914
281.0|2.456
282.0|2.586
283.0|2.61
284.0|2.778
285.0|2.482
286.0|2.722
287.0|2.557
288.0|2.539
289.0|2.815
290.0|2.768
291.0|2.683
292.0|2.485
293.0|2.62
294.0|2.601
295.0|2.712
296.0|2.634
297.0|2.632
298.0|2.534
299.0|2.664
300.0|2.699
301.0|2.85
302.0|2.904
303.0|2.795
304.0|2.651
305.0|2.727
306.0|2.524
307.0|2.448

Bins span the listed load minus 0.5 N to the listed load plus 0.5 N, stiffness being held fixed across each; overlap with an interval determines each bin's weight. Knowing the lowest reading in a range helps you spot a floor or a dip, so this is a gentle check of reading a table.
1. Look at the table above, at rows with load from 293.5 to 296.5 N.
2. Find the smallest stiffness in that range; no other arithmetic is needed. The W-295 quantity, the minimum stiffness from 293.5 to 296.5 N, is 2.601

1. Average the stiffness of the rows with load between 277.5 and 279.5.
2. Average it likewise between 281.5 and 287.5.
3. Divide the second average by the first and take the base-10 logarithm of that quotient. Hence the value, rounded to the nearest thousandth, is -0.038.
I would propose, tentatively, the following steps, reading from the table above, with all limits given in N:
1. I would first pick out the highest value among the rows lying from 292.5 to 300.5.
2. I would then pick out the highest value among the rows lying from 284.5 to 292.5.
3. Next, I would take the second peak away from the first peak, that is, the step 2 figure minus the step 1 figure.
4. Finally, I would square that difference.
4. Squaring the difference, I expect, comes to 0.011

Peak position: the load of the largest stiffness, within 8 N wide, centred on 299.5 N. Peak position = 302.0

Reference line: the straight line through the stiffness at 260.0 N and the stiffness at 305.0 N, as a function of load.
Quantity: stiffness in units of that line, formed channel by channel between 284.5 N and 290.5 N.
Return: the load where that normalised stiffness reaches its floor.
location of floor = 285.0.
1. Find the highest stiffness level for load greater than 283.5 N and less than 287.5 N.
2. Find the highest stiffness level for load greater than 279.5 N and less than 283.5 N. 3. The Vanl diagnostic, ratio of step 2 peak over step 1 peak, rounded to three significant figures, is 1.05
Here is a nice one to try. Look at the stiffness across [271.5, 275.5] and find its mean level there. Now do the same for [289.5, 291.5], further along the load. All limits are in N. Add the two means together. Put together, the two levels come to 5.39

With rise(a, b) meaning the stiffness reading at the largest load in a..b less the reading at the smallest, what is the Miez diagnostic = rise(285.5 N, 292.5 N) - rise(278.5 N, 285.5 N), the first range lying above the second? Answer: 0.33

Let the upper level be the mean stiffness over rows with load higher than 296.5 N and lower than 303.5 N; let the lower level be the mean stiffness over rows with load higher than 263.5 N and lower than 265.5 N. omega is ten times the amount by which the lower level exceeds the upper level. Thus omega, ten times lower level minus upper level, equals -1.8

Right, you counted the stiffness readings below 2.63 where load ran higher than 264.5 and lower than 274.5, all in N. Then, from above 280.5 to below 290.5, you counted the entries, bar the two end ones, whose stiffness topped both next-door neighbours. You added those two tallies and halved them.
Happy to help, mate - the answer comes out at 5.0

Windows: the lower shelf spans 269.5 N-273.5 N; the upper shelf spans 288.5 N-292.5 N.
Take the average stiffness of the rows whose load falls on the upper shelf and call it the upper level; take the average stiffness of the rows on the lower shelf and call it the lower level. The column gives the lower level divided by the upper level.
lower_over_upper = 0.96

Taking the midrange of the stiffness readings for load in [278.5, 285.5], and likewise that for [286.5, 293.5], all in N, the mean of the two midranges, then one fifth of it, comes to 0.540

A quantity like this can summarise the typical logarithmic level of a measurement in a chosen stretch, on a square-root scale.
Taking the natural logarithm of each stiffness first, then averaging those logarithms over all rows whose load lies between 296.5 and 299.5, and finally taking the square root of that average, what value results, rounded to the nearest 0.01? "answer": 0.98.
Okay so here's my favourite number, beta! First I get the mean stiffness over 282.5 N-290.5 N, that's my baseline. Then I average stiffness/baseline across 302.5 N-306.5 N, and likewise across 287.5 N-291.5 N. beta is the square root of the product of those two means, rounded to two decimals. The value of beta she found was 1.01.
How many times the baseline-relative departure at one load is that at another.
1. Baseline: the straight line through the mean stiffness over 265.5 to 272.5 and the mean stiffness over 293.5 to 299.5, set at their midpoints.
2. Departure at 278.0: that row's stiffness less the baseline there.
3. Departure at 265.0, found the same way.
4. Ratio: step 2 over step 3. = -3.9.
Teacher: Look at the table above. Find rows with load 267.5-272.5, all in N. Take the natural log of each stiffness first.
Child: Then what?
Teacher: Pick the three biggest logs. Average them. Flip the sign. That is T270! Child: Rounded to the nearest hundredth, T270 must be -0.95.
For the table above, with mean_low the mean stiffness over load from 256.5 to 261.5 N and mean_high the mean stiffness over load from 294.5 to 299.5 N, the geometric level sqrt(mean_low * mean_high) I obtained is 2.52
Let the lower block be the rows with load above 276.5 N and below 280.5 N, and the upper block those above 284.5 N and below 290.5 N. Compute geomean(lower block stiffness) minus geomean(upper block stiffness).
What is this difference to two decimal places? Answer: 0.22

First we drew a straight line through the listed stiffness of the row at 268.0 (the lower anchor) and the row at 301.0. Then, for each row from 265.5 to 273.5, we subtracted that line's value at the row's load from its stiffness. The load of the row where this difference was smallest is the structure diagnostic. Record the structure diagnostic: 266.0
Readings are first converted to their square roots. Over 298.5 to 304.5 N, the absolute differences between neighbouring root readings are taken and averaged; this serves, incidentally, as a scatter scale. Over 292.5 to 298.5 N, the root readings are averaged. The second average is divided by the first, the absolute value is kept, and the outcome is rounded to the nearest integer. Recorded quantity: 55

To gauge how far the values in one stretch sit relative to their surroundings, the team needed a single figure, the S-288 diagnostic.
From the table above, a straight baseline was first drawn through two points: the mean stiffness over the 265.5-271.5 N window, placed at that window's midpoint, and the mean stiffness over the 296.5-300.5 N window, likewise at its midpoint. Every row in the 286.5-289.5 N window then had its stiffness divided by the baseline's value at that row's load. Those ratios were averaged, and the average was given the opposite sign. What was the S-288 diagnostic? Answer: -1.03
